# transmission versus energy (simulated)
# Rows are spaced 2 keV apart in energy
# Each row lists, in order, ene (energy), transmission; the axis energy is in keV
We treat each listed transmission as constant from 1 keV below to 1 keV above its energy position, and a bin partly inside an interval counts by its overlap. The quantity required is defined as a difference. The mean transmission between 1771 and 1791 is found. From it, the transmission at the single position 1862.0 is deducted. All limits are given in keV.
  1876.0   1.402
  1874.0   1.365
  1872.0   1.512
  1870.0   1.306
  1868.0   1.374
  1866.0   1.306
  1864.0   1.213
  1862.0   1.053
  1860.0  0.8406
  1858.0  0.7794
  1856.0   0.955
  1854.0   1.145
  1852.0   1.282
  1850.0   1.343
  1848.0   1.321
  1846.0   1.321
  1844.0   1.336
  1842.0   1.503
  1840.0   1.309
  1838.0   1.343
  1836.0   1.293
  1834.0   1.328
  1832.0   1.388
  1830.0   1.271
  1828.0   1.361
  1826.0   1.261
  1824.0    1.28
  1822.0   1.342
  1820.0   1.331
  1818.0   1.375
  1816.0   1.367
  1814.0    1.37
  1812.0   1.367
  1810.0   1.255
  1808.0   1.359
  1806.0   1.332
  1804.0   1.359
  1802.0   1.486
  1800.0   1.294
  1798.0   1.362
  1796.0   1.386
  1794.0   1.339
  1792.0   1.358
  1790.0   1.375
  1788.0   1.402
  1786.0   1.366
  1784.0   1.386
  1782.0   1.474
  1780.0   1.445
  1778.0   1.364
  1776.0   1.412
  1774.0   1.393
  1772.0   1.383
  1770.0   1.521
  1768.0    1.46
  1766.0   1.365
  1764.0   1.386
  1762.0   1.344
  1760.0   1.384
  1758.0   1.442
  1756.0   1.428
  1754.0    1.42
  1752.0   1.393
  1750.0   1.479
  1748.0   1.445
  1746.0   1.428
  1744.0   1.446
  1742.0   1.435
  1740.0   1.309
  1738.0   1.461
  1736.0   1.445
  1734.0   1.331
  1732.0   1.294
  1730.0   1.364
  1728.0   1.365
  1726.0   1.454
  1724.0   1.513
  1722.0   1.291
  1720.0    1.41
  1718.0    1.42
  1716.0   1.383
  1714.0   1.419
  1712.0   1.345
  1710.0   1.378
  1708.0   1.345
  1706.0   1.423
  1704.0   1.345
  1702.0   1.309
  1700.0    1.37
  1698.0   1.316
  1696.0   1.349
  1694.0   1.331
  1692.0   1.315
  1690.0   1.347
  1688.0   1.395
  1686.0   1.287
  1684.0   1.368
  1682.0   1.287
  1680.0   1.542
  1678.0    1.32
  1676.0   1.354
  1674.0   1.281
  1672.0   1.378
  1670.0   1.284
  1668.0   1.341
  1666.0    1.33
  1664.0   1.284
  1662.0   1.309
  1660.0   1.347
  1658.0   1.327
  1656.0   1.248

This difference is 0.35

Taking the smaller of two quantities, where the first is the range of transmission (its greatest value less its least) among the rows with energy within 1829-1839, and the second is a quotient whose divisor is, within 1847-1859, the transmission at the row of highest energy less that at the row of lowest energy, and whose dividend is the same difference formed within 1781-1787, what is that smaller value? 0.12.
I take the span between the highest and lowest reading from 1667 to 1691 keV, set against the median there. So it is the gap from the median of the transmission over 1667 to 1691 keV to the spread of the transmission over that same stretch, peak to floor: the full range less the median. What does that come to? -1.08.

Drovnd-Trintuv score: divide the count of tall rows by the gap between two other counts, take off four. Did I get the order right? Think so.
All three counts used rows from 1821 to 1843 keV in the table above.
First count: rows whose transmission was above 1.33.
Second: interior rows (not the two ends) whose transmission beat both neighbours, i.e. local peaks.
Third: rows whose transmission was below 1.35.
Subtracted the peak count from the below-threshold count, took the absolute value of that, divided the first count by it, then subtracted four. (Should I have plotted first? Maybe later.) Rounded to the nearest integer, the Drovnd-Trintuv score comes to -3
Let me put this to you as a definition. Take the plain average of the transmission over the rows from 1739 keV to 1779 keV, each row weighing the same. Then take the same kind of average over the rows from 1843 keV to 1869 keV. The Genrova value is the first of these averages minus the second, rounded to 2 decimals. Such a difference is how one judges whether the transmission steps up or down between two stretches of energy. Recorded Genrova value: 0.24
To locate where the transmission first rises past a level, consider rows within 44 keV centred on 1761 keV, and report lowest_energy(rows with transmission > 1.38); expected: 1742.0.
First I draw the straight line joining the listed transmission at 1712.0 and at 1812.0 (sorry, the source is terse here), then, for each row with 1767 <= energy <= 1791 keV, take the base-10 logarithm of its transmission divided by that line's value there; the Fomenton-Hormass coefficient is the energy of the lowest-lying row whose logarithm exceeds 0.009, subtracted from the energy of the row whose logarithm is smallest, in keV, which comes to 10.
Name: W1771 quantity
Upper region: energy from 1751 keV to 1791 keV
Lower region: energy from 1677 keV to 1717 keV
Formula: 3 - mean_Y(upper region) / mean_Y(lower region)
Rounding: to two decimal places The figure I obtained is 1.96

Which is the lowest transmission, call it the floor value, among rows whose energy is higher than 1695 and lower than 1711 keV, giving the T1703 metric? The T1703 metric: 1.309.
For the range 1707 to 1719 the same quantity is 1.345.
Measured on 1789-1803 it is 1.294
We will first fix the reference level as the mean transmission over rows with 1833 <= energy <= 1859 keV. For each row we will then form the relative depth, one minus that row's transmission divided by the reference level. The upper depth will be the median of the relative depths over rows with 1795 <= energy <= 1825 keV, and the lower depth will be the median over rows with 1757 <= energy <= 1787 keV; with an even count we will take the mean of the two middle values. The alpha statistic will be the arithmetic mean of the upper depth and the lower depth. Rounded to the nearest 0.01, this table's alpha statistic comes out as -0.10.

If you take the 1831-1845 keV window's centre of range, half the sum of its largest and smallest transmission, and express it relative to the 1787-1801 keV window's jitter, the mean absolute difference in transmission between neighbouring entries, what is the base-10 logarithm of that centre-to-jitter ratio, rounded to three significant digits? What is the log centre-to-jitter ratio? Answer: 1.62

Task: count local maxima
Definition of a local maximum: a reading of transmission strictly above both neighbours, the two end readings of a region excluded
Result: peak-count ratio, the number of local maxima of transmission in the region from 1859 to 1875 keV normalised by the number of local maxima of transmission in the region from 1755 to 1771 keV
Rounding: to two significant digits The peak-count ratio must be 1.0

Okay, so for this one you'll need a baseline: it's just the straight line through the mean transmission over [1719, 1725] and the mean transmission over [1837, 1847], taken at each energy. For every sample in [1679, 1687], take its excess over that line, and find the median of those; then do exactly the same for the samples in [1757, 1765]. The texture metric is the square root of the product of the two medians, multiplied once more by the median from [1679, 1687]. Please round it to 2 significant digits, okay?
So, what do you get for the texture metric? -0.0020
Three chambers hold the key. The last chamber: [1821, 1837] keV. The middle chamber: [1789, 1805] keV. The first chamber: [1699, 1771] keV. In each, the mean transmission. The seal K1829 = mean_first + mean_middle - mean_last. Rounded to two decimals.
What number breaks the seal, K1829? 1.45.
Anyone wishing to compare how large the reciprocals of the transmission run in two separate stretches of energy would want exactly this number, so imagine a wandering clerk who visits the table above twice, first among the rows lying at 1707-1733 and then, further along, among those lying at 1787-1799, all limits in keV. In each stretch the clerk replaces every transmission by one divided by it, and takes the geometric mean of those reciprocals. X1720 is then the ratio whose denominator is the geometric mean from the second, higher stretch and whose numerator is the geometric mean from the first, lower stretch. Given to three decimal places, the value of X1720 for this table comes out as 0.992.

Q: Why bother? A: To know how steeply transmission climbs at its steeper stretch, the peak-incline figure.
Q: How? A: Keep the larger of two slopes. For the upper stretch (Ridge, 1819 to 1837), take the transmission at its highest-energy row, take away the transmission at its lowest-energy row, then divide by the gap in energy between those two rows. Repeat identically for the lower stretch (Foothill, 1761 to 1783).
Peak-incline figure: 0.0065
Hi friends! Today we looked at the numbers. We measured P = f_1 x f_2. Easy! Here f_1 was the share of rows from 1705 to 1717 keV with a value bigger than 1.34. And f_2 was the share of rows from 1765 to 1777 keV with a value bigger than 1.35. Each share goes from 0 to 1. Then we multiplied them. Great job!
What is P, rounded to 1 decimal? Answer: 1.0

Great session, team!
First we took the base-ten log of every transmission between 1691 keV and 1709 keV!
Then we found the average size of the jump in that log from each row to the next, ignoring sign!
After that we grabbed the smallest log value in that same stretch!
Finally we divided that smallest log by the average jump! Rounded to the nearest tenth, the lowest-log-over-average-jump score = 7.8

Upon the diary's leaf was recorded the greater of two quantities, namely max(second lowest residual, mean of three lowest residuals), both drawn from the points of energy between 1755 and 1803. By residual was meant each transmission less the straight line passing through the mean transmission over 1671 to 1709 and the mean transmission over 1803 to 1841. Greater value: 0.00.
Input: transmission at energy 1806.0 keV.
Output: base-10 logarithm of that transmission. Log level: 0.125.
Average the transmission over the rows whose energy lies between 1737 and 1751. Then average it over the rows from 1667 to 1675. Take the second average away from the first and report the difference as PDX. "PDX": 0.11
